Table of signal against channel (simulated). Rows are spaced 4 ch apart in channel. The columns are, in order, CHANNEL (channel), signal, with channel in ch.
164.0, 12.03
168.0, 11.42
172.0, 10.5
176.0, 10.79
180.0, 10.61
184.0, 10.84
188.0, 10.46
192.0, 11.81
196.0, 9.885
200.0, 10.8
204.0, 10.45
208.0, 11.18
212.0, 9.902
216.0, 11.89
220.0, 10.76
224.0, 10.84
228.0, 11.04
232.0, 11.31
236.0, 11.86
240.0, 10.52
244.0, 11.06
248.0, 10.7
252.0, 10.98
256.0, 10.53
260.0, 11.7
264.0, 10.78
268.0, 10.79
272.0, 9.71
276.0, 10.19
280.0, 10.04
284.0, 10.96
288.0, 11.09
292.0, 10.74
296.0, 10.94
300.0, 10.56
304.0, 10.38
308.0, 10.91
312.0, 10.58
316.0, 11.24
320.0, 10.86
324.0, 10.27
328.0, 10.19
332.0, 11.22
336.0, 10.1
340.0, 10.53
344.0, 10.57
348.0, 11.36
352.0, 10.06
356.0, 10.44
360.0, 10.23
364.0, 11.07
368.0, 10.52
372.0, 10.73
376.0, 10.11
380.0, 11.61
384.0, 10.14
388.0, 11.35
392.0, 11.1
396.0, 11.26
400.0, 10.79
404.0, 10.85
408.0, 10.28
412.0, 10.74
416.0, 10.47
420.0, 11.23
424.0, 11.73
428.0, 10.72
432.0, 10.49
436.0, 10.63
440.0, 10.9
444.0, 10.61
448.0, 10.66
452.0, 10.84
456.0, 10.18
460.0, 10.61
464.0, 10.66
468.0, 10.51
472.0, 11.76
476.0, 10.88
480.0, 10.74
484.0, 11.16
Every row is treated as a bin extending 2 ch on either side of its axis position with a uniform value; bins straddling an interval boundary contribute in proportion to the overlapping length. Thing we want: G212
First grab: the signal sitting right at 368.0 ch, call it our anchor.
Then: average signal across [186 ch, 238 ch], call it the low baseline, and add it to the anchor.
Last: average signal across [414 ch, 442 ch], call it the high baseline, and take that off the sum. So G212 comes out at 10.6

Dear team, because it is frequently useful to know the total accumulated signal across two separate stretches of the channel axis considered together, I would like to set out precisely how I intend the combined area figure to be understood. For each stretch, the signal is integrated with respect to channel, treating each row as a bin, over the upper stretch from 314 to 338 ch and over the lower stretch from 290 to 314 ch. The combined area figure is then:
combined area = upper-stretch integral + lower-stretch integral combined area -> 512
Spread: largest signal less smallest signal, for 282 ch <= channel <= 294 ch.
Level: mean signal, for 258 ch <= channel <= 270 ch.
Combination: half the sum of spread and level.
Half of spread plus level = 5.7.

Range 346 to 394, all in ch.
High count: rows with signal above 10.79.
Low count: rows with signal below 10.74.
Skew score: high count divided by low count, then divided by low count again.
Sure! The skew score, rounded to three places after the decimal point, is 0.102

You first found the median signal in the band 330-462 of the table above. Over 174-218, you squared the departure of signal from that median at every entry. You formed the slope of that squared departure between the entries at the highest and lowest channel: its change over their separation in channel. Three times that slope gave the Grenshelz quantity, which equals 0.11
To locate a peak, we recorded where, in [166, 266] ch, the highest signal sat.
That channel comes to 216.0 ch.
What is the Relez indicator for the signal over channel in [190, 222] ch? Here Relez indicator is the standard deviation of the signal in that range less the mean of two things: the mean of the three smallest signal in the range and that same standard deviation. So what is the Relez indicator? -4.7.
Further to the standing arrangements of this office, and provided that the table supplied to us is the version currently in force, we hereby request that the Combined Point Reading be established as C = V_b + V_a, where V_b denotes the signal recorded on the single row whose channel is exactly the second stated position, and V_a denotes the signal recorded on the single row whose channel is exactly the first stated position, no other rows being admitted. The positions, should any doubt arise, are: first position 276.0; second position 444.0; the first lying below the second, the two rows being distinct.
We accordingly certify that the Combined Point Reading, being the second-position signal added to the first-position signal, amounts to 20.8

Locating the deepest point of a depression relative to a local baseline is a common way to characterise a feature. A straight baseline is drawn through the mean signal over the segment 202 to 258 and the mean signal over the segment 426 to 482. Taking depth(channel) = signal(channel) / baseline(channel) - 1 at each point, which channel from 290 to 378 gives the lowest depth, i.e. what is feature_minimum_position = 352.0 ch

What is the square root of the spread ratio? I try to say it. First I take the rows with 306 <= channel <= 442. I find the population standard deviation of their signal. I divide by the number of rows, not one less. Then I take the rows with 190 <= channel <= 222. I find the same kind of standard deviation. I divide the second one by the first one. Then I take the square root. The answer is 1.27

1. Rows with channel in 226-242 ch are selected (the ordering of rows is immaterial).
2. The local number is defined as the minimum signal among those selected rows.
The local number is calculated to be 10.52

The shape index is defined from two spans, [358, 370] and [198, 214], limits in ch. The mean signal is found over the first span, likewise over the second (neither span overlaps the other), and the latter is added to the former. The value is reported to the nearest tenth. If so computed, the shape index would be 21.2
